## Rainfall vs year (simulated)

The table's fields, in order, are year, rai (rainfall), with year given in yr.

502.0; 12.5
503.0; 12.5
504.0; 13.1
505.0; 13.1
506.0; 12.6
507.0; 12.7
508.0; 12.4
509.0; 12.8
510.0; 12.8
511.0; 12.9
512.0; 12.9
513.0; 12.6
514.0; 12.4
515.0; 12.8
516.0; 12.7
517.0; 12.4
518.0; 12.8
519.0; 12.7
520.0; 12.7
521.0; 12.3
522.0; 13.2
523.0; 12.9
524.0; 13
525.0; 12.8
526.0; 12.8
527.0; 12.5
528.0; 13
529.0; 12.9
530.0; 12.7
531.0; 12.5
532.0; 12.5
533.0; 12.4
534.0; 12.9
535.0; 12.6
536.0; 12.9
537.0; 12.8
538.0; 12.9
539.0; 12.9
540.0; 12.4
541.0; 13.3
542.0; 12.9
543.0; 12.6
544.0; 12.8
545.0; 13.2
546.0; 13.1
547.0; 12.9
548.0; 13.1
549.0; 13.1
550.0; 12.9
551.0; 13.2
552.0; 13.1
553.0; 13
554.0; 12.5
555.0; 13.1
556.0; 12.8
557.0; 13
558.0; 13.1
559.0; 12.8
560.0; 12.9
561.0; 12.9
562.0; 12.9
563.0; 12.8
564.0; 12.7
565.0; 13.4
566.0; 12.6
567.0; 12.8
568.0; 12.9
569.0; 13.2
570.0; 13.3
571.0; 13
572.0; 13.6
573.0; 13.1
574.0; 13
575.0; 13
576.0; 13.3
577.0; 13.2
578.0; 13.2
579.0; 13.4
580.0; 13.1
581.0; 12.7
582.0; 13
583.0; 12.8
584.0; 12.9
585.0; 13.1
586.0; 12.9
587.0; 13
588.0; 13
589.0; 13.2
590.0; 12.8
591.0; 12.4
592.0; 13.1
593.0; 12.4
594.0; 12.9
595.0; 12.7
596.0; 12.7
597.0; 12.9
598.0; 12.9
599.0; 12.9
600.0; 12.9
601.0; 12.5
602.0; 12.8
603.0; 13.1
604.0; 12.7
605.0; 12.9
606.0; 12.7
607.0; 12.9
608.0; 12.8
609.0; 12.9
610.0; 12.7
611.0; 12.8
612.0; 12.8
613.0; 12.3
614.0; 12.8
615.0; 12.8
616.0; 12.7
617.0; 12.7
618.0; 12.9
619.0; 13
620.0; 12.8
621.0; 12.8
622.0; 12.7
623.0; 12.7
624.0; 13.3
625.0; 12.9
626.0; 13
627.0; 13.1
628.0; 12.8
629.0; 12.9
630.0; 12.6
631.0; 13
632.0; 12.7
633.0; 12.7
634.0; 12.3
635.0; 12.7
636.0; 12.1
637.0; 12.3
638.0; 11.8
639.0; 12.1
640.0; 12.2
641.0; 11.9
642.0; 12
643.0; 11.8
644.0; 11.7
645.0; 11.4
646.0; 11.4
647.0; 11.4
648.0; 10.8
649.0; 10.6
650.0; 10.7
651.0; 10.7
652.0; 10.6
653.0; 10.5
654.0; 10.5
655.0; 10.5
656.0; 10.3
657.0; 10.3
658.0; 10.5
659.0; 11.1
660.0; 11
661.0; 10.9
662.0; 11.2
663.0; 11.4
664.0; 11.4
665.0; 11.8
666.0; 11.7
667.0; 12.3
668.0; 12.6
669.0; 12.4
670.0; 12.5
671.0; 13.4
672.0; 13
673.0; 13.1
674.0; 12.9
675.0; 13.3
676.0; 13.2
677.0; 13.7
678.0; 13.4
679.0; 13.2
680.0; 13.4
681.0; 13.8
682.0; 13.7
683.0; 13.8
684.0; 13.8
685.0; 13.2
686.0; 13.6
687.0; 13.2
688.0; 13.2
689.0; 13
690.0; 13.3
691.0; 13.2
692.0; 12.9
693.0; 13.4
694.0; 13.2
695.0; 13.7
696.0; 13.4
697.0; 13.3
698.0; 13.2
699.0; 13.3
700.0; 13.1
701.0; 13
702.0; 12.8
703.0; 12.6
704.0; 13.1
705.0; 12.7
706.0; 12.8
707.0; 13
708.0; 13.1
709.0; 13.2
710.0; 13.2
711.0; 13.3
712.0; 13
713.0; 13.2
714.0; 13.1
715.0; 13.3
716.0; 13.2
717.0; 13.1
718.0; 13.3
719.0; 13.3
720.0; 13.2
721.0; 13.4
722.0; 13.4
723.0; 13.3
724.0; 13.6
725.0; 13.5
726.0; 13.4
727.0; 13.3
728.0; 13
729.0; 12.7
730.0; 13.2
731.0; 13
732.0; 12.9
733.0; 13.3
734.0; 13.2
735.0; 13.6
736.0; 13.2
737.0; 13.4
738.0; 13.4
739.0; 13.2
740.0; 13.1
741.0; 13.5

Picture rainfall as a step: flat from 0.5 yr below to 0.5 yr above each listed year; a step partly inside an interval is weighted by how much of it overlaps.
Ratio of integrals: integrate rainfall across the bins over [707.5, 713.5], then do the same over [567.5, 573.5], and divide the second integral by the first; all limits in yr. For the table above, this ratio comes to 1.00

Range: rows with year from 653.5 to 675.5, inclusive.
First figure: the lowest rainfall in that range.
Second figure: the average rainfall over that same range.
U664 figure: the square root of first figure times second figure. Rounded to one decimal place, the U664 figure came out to 11.0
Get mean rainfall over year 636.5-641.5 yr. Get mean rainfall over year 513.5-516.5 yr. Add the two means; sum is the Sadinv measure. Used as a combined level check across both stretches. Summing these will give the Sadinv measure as 24.7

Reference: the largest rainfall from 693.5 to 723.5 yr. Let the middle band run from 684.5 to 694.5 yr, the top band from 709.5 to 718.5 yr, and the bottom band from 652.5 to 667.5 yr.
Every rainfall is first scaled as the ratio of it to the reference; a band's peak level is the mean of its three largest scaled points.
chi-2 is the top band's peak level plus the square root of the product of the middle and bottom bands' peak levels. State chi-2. 1.89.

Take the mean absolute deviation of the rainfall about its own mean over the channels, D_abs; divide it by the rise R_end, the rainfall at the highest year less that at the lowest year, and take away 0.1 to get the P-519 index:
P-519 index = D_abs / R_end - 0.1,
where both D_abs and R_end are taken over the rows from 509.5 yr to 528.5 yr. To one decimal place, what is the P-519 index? 0.8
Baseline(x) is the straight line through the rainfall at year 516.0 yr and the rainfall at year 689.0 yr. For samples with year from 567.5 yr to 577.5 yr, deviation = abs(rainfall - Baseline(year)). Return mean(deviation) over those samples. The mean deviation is 0.362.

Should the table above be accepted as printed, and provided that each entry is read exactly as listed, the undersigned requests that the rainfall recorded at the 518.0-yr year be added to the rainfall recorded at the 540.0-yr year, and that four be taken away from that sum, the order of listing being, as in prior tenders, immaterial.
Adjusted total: 21.2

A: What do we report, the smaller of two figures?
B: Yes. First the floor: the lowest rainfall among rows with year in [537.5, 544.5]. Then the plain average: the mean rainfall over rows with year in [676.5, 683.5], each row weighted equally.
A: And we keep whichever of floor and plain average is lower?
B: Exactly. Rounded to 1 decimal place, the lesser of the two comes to 12.4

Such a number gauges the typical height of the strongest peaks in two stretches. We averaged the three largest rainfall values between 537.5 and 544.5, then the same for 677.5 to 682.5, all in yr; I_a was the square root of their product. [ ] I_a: 13.3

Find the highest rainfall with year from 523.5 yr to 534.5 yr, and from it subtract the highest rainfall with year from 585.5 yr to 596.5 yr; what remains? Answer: -0.20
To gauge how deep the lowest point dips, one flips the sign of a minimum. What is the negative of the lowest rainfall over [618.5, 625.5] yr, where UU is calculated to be -12.7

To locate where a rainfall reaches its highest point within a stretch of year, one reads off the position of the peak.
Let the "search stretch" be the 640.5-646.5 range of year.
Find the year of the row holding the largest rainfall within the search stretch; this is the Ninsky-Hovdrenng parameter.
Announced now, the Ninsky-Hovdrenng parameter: 642.0 yr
